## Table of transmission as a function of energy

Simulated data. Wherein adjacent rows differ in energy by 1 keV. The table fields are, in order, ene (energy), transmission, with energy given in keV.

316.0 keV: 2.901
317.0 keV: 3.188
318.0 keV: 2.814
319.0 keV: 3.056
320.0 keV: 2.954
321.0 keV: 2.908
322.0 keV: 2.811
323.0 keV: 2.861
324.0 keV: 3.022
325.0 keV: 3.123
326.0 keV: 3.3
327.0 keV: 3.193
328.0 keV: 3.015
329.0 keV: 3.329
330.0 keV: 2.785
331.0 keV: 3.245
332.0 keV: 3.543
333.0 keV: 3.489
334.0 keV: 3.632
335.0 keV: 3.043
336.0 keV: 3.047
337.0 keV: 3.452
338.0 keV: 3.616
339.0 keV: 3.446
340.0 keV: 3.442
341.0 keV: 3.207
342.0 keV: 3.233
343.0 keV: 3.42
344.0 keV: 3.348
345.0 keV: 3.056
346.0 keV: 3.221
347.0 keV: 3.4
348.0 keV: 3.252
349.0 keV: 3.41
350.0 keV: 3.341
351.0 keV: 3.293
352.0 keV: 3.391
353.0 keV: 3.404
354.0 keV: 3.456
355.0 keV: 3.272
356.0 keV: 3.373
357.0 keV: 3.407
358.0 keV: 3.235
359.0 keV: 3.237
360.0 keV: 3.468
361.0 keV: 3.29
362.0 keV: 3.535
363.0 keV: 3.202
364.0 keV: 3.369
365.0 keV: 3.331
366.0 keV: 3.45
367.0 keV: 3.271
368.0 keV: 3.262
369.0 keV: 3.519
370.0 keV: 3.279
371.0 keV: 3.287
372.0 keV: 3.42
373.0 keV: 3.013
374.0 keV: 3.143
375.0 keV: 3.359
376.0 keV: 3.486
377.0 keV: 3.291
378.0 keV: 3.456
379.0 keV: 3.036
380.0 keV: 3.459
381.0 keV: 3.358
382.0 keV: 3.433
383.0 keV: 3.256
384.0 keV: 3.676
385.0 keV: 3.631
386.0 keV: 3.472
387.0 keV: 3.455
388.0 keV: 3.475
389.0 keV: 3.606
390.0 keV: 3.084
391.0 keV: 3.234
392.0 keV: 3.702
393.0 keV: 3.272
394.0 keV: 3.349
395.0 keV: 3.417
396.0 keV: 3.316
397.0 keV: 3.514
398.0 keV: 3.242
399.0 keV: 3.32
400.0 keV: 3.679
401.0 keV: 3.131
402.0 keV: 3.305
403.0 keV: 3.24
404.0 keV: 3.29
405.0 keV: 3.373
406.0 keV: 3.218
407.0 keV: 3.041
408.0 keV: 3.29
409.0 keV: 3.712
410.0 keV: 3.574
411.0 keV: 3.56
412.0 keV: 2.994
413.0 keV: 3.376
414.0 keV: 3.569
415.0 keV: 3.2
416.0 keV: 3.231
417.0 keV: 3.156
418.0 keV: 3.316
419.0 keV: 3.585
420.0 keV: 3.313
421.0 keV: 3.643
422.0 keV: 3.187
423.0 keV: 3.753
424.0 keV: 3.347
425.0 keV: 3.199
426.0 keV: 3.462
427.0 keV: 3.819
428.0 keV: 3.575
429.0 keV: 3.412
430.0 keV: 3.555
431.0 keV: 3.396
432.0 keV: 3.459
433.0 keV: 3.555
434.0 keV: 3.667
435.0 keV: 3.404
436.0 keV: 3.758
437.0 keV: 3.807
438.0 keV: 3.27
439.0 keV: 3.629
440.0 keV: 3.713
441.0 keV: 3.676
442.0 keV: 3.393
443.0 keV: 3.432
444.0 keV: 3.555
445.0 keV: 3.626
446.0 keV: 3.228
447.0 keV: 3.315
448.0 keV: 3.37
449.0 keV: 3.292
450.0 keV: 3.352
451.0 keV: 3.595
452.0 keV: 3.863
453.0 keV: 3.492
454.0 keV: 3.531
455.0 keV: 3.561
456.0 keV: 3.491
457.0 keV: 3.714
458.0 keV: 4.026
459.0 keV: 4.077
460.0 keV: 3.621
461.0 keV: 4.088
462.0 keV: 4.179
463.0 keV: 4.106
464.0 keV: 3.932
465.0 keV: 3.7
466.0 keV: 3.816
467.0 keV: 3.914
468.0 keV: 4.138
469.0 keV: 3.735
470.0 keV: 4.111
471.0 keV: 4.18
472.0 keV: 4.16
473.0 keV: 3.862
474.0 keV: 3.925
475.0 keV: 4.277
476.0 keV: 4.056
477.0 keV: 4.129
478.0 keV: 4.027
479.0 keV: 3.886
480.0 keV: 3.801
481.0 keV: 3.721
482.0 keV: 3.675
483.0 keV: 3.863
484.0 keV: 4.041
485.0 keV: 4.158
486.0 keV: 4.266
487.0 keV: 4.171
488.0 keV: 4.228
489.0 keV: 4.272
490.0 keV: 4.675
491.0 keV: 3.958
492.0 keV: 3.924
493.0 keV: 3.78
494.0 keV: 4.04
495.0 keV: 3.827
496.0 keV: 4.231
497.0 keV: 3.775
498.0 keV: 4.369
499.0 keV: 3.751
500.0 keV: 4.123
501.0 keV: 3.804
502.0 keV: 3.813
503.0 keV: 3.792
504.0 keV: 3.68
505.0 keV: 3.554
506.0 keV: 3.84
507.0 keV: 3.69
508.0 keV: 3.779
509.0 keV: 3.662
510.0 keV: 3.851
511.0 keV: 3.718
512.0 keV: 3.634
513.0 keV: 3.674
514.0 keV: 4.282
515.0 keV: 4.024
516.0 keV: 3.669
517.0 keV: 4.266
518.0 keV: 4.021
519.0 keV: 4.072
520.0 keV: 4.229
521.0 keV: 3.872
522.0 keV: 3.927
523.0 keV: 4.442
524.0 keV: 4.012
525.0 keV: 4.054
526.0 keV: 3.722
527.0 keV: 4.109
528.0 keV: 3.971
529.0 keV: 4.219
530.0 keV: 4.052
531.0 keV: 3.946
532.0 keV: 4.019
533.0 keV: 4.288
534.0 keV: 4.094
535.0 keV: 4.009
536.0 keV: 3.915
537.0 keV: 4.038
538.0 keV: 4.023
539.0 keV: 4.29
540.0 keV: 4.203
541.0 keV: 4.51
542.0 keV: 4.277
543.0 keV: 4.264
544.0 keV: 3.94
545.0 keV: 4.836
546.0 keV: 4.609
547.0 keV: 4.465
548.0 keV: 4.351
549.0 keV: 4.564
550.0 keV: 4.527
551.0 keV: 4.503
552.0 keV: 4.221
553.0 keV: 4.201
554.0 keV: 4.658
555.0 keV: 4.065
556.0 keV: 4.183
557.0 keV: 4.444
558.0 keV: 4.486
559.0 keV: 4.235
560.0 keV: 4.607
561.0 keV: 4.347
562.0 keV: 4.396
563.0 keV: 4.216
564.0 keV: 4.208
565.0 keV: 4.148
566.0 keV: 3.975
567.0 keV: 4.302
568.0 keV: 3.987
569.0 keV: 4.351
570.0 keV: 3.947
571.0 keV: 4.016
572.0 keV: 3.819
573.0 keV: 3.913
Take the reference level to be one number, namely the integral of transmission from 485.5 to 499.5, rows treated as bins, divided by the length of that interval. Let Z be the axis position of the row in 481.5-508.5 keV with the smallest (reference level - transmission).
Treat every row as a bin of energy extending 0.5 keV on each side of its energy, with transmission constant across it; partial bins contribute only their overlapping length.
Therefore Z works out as 490.0 keV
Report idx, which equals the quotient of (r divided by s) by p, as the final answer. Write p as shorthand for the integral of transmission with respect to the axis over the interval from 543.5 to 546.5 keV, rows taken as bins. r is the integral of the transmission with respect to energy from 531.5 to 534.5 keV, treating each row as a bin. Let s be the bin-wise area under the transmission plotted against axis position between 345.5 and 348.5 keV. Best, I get 0.094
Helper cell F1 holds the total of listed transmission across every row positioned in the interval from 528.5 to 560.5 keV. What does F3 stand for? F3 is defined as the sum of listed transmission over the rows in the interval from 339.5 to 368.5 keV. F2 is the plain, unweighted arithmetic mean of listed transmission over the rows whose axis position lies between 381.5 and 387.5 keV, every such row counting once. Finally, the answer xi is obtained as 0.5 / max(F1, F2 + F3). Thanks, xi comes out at 0.0036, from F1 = 137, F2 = 3.49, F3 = 97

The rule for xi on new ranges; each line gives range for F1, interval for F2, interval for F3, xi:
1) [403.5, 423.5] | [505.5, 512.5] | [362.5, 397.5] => 0.0041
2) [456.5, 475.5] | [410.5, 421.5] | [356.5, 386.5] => 0.0048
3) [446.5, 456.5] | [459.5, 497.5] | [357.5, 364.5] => 0.0143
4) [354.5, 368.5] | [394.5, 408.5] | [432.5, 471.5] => 0.0034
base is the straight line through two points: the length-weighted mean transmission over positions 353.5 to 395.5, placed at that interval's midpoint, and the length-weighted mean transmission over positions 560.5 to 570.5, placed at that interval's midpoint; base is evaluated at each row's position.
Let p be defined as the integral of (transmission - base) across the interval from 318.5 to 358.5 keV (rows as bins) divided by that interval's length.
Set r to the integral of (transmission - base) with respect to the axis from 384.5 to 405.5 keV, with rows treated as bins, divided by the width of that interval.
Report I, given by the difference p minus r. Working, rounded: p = 0.04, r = -0.067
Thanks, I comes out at 0.11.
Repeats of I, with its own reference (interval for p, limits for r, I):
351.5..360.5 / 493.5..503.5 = 0.02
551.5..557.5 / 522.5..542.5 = 0.09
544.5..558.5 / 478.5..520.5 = 0.27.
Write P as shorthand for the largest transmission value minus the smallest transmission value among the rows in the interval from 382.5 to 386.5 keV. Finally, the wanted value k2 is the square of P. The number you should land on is 0.18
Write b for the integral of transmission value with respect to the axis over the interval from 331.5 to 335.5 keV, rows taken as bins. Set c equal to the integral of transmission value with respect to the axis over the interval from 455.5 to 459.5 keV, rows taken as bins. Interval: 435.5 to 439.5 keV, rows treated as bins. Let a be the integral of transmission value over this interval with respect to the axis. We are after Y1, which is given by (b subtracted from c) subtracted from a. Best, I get 12.9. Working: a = 14.5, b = 13.7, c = 15.3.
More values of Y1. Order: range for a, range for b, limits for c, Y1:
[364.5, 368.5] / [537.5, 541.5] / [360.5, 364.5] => 16.9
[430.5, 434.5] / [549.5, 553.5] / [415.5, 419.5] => 18.2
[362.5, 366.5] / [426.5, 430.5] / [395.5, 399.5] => 14.3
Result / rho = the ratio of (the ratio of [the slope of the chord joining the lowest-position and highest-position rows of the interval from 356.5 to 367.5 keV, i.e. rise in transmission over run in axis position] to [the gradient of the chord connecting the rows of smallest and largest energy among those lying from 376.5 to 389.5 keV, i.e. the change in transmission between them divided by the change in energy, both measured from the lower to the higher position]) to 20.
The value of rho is -0.03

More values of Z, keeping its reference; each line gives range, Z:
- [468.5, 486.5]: 475.0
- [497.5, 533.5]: 523.0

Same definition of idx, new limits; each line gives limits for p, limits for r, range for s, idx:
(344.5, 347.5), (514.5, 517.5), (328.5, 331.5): 0.132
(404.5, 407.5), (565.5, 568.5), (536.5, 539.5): 0.103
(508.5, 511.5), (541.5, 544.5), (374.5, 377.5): 0.110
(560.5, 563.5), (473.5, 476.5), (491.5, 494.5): 0.081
